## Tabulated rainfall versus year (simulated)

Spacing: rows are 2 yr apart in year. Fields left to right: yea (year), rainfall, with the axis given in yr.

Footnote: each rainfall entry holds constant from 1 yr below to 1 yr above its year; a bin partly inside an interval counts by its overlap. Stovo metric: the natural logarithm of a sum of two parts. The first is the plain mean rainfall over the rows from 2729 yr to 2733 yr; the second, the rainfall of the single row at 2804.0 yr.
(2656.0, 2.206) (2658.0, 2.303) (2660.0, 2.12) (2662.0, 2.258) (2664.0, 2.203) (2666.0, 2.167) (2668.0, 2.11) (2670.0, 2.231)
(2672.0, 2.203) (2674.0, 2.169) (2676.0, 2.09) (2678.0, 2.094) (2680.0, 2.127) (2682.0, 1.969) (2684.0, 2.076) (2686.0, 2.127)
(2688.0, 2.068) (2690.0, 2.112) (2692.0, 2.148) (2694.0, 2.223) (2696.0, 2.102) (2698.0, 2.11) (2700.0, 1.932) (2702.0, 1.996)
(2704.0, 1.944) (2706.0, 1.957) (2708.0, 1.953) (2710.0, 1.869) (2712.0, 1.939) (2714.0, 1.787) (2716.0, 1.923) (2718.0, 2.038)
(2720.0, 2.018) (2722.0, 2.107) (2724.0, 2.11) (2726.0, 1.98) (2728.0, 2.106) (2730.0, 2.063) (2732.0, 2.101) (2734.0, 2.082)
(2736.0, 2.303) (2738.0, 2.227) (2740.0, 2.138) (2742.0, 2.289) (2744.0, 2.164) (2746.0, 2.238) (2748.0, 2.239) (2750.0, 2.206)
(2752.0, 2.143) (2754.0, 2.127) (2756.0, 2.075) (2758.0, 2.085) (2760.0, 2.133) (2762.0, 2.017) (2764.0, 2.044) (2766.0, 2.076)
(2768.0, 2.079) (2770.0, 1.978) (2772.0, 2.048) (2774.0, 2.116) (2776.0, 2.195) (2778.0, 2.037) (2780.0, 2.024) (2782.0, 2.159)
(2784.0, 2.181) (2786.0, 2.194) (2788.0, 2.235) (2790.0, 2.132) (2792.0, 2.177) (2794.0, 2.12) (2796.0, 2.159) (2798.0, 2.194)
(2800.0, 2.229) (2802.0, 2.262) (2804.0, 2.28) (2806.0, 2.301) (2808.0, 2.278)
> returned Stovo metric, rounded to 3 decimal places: 1.473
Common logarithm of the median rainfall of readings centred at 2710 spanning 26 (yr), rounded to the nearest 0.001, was 0.291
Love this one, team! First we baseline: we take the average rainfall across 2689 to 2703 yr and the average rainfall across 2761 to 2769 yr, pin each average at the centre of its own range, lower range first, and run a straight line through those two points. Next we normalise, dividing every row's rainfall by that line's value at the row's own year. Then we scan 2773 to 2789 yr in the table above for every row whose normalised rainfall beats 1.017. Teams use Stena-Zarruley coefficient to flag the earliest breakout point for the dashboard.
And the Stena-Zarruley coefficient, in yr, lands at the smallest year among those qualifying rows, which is 2774.0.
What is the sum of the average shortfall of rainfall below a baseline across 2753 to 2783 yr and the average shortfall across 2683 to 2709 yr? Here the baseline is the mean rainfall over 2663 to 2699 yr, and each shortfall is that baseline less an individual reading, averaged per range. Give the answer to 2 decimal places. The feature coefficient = 0.12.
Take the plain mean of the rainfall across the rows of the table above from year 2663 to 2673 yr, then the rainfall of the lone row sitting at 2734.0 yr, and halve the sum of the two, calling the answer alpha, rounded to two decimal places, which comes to 2.13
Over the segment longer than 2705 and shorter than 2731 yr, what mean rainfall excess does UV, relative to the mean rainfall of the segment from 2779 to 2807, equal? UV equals -0.20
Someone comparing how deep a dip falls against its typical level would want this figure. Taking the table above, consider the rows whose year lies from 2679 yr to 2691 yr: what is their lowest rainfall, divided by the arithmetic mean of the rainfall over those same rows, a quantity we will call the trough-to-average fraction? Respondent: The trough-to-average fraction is 0.947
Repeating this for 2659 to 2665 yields 0.966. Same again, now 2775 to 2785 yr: 0.955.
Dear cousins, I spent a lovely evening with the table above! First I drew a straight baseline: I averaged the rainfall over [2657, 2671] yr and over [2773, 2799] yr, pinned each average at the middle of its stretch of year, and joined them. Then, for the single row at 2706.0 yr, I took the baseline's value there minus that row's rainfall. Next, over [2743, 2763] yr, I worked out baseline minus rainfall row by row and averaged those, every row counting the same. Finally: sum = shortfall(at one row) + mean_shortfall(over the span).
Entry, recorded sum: 0.24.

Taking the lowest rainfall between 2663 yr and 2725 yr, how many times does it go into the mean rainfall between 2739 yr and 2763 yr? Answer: 1.21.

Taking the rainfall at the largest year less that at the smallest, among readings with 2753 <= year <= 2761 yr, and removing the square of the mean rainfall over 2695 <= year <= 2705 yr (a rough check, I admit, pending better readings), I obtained -4.1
